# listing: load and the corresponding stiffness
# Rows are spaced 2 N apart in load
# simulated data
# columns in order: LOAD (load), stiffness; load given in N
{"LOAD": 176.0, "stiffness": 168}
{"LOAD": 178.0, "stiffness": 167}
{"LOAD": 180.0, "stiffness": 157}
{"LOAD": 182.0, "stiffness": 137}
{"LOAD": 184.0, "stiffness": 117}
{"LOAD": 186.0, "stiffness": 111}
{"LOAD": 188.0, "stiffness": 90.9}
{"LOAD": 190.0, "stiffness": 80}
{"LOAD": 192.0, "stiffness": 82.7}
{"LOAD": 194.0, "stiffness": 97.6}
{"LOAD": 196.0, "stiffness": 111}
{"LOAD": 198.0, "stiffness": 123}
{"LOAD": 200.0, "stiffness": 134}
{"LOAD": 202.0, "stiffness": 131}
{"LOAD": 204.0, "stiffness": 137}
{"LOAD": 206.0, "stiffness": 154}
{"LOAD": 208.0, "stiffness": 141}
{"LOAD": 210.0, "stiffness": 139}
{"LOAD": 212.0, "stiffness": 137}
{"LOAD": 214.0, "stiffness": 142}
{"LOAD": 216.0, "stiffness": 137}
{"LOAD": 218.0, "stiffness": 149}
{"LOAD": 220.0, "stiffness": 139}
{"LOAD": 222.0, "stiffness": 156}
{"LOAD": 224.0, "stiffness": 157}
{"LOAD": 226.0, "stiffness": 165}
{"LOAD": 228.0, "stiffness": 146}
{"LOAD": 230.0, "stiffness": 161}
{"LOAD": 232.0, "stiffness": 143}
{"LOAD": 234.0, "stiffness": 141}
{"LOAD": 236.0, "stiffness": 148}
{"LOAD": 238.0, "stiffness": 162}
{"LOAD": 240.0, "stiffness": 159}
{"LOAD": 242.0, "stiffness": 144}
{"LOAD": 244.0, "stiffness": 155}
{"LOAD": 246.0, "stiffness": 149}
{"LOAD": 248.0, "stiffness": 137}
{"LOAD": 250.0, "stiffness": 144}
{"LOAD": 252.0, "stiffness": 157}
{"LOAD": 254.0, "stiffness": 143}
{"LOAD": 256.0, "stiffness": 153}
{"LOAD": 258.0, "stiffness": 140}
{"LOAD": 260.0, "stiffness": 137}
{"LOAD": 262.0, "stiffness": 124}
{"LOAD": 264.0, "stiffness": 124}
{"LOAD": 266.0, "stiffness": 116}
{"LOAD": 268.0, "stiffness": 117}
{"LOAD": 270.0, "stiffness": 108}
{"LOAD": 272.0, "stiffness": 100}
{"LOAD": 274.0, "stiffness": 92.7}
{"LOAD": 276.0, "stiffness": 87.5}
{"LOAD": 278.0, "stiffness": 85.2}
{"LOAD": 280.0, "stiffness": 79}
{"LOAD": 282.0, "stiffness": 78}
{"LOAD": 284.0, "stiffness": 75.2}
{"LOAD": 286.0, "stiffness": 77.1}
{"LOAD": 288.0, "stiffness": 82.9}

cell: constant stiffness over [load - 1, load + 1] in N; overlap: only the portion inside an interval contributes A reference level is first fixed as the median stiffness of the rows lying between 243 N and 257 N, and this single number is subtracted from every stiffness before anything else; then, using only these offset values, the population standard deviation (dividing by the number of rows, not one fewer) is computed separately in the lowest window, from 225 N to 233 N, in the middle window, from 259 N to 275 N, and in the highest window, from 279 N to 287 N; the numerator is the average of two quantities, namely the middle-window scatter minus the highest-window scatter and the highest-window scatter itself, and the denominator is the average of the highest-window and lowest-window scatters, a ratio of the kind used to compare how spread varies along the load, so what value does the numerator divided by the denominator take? 1.23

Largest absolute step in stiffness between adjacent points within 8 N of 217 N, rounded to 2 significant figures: 17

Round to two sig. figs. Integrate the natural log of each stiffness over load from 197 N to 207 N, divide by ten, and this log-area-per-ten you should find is 4.9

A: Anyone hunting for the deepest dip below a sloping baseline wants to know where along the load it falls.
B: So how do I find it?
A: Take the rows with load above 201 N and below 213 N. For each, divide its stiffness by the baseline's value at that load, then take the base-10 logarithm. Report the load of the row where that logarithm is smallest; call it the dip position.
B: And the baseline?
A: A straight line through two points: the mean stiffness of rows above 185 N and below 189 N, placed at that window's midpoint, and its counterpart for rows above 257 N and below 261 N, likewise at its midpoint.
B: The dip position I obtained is 212.0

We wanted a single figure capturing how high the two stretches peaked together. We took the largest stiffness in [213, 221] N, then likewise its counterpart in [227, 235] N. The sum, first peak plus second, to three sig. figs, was 310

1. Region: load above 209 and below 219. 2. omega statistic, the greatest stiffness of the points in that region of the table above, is 149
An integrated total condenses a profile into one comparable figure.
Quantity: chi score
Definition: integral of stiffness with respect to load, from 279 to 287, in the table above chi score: 619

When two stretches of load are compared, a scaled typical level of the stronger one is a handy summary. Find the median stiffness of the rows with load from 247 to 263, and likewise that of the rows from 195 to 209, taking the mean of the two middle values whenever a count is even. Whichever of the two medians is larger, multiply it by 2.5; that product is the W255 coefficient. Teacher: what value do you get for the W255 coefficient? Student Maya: 354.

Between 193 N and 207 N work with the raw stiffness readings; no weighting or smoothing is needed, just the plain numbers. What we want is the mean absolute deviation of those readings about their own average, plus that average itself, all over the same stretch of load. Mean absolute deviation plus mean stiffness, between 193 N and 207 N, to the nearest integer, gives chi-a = 141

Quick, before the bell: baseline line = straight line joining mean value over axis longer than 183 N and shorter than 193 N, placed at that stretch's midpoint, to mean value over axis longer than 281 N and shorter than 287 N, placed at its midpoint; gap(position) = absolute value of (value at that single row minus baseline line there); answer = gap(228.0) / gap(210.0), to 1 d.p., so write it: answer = 1.2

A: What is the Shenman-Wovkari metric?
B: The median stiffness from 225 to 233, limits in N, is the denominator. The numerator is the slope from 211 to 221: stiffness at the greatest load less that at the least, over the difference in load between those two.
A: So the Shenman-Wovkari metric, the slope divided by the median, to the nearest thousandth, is 0.002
